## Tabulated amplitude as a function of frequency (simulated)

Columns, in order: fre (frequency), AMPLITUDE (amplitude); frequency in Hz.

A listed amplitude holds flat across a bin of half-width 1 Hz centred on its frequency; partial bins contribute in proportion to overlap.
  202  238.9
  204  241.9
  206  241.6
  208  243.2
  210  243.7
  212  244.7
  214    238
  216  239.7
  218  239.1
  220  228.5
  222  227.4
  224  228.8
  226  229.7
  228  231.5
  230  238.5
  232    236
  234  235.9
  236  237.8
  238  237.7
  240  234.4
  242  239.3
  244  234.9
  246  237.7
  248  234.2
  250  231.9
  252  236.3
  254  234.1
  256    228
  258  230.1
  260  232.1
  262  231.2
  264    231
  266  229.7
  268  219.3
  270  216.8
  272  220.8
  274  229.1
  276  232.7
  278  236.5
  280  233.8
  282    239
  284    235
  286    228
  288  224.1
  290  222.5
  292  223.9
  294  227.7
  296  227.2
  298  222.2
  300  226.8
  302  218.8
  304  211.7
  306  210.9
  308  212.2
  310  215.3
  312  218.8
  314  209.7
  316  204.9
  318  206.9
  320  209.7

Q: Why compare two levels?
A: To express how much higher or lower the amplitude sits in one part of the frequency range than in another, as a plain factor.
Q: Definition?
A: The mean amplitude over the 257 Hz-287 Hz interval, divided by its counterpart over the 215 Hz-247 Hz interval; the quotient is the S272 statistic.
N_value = 0.98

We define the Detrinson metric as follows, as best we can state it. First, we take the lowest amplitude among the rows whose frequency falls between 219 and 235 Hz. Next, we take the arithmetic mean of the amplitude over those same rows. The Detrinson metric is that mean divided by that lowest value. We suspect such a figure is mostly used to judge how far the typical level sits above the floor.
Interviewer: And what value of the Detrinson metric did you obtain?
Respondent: 1.020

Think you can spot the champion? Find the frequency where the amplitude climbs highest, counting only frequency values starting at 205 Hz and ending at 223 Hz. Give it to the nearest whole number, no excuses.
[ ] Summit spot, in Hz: 212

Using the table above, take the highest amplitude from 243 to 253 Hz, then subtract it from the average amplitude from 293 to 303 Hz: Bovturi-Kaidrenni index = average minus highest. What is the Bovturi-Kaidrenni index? -13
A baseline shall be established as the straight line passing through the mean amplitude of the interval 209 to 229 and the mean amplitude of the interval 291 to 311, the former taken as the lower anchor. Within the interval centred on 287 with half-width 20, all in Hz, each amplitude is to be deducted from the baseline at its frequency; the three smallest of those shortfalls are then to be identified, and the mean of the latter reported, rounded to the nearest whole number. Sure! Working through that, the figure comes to -13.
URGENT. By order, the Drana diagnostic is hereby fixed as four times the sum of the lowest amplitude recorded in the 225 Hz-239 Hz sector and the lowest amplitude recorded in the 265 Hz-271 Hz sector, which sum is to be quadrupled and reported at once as 1786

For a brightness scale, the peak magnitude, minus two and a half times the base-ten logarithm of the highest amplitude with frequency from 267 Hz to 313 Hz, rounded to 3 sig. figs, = -5.95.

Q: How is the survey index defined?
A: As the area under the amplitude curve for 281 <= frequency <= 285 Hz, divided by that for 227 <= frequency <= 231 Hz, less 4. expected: -2.99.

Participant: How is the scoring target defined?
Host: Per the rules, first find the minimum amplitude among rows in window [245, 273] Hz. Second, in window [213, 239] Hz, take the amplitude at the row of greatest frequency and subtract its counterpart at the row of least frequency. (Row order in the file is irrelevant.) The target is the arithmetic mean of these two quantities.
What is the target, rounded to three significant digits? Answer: 108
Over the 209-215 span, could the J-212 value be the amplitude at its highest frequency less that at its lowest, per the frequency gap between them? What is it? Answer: -1.4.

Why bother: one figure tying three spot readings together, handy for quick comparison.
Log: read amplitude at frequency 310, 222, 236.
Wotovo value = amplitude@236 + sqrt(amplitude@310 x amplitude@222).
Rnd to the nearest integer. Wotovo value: 459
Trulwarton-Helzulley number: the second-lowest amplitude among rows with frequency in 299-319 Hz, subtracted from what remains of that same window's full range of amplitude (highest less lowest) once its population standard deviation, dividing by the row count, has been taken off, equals -191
